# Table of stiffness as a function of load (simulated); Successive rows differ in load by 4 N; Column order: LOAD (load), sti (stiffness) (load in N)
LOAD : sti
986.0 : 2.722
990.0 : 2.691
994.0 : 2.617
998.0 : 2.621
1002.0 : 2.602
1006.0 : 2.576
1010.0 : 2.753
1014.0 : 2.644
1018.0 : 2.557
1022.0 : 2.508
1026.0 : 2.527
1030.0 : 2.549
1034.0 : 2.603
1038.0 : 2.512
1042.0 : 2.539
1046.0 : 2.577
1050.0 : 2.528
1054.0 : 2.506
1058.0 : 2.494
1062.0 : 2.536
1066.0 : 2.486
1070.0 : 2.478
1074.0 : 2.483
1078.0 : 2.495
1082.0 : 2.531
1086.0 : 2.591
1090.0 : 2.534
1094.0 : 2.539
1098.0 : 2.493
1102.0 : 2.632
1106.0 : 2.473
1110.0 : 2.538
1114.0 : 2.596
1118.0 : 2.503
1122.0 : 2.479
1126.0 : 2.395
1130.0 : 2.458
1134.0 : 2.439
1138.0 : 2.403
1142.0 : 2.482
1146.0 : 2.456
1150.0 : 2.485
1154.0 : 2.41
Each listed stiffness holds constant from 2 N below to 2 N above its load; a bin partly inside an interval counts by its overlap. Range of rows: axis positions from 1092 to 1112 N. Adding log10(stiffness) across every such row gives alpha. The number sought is 2.02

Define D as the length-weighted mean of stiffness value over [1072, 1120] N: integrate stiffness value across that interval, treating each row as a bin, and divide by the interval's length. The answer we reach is 2.53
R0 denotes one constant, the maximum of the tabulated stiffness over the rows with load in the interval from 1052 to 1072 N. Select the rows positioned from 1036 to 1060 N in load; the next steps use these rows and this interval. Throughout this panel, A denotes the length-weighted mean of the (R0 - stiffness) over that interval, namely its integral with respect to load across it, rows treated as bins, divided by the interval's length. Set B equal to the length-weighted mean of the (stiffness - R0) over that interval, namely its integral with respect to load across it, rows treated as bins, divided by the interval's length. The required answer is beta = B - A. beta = -0.02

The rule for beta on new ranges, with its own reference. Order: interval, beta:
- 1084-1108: 0.02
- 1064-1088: -0.05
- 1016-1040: 0.01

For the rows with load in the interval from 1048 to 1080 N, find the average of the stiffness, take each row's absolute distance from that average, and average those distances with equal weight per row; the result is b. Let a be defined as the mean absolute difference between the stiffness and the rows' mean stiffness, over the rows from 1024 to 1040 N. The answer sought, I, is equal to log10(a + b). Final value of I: -1.34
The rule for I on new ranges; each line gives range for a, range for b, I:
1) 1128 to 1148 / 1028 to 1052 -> -1.33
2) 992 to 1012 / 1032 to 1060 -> -1.10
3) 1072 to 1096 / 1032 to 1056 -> -1.24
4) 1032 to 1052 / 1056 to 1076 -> -1.33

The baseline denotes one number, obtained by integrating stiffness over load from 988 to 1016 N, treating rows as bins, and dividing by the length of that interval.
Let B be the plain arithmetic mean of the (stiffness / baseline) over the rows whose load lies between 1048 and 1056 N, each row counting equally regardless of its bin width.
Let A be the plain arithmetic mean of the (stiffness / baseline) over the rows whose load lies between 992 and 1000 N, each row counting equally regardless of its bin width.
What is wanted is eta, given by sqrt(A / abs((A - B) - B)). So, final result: 1.04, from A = 0.991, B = 0.952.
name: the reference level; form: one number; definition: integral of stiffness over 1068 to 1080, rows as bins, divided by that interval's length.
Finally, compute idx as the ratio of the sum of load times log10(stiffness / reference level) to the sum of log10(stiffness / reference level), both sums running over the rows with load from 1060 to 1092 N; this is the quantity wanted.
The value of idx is 1081.4 N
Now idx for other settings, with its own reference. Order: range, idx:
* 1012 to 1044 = 1025.7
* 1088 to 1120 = 1104.2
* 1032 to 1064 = 1044.6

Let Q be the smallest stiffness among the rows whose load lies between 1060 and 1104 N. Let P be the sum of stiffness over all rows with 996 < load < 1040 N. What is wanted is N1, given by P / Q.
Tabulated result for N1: 11.5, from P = 28.5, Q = 2.478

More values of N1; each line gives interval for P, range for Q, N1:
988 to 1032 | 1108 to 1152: 12.0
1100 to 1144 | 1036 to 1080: 11.1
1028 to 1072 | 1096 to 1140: 11.6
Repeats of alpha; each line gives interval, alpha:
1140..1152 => 1.18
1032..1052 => 2.03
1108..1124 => 1.61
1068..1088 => 2.00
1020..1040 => 2.02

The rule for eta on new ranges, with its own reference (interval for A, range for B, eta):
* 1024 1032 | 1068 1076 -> 1.02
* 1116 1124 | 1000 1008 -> 0.96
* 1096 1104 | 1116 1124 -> 1.03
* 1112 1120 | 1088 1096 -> 1.01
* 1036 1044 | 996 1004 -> 0.97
